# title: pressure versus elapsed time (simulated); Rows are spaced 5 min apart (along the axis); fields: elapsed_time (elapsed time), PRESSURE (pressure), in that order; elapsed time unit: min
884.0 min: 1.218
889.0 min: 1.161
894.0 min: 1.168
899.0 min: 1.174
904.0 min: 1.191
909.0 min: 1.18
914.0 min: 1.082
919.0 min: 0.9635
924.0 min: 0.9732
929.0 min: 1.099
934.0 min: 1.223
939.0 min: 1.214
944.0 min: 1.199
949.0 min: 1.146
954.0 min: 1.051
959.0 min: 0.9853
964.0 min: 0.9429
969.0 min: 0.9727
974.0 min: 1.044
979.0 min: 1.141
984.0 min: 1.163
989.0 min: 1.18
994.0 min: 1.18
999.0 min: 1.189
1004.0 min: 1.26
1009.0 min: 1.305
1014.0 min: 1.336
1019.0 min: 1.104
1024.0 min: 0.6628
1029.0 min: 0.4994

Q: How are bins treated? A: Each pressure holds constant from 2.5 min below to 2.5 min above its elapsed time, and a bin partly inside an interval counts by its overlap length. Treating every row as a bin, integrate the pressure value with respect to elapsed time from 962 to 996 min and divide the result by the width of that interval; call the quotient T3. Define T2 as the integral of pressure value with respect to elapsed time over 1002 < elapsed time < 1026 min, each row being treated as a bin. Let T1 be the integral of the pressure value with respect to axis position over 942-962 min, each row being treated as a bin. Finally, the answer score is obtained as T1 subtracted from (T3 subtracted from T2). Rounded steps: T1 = 22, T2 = 27.4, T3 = 1.09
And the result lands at 5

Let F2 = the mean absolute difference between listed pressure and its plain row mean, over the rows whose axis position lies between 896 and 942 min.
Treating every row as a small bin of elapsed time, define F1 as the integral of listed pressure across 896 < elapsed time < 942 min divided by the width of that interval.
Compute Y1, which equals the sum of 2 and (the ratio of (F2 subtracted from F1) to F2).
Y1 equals 14.6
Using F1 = 1.12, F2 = 0.082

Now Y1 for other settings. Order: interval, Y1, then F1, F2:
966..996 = 16.8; 1.11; 0.070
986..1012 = 26.6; 1.22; 0.048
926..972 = 12.7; 1.09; 0.093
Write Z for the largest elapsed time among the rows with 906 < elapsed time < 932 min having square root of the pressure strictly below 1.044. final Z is 924.0 min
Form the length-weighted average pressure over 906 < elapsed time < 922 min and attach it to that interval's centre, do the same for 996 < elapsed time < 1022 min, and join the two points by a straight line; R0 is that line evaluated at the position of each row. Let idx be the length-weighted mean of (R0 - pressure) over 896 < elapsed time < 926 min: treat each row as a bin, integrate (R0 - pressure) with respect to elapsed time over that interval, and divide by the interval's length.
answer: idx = -0.026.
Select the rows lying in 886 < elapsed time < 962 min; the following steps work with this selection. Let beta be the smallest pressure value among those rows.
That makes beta 0.9635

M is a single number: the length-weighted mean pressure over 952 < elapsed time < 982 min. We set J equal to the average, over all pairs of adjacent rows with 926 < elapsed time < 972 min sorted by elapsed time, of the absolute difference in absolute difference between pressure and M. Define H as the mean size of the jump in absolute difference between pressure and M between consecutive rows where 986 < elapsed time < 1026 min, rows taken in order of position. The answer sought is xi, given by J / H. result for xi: 0.50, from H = 0.10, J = 0.048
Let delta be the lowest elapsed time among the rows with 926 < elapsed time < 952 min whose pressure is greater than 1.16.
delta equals 934.0 min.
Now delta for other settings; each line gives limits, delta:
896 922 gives 899.0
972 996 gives 984.0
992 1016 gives 994.0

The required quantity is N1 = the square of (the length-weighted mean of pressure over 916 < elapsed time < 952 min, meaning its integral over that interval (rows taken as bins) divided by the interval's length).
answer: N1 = 1.24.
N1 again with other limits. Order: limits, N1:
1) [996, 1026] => 1.33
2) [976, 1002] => 1.37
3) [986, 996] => 1.39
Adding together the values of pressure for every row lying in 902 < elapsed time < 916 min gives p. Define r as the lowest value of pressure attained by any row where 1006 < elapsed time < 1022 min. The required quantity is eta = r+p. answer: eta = 4.56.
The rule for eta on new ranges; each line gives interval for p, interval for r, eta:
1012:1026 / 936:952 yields 4.25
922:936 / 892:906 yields 4.46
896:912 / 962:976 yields 4.49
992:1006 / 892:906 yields 4.80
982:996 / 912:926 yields 4.49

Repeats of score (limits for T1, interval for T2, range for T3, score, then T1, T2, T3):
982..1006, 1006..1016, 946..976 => -17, 29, 13.2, 1.03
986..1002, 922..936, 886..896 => -5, 19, 15.4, 1.17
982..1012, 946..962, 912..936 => -21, 36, 17.0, 1.06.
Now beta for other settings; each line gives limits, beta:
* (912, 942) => 0.9635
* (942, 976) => 0.9429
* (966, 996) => 0.9727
